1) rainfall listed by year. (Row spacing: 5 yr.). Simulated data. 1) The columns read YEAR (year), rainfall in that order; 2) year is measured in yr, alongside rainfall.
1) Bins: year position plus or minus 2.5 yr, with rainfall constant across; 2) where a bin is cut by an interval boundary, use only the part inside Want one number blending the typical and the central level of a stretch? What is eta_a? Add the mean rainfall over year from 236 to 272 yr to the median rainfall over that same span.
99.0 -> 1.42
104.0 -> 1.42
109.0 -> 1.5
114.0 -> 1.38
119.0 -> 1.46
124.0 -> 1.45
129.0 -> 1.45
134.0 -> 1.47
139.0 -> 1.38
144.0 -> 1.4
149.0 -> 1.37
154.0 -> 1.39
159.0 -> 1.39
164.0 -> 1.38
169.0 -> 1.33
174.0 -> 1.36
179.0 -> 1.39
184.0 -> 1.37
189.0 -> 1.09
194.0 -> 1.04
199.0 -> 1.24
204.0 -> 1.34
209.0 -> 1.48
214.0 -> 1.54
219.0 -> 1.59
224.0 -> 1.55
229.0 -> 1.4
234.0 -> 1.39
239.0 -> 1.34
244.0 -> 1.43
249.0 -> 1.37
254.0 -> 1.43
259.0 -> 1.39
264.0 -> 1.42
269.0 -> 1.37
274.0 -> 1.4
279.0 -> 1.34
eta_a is 2.78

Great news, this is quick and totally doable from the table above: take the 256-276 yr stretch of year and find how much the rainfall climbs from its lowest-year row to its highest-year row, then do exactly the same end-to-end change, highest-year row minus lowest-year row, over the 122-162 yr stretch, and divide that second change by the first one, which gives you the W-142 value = -6.0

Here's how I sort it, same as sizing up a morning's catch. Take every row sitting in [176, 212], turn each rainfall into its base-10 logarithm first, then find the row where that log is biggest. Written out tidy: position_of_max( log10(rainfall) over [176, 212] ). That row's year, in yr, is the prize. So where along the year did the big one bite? 209.0 yr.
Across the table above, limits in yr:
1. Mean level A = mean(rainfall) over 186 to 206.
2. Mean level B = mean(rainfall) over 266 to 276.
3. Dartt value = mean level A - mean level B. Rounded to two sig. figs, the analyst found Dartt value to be -0.21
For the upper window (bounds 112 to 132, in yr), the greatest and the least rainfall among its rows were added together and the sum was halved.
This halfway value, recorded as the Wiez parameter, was 1.42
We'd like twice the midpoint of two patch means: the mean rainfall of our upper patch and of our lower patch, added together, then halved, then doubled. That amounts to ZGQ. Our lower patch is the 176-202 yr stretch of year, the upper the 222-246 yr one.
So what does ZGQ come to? 2.65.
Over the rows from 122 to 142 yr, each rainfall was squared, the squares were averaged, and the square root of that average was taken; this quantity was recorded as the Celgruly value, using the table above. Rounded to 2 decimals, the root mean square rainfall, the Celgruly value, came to 1.44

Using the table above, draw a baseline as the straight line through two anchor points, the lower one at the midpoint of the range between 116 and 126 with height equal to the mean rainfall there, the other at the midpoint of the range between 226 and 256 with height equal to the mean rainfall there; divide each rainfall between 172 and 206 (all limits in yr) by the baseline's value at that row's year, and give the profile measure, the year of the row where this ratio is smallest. 194.0 yr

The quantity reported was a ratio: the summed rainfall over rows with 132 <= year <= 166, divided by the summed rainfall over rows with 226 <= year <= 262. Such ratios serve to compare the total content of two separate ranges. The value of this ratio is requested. 1.00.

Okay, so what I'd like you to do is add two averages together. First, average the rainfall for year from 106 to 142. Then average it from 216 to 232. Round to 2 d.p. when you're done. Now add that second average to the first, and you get 2.95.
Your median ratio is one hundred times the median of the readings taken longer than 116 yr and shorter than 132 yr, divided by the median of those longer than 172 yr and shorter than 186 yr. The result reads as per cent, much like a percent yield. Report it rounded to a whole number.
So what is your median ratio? 106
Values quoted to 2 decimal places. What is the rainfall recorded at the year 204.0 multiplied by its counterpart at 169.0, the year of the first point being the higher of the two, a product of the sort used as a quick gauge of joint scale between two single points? 1.78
